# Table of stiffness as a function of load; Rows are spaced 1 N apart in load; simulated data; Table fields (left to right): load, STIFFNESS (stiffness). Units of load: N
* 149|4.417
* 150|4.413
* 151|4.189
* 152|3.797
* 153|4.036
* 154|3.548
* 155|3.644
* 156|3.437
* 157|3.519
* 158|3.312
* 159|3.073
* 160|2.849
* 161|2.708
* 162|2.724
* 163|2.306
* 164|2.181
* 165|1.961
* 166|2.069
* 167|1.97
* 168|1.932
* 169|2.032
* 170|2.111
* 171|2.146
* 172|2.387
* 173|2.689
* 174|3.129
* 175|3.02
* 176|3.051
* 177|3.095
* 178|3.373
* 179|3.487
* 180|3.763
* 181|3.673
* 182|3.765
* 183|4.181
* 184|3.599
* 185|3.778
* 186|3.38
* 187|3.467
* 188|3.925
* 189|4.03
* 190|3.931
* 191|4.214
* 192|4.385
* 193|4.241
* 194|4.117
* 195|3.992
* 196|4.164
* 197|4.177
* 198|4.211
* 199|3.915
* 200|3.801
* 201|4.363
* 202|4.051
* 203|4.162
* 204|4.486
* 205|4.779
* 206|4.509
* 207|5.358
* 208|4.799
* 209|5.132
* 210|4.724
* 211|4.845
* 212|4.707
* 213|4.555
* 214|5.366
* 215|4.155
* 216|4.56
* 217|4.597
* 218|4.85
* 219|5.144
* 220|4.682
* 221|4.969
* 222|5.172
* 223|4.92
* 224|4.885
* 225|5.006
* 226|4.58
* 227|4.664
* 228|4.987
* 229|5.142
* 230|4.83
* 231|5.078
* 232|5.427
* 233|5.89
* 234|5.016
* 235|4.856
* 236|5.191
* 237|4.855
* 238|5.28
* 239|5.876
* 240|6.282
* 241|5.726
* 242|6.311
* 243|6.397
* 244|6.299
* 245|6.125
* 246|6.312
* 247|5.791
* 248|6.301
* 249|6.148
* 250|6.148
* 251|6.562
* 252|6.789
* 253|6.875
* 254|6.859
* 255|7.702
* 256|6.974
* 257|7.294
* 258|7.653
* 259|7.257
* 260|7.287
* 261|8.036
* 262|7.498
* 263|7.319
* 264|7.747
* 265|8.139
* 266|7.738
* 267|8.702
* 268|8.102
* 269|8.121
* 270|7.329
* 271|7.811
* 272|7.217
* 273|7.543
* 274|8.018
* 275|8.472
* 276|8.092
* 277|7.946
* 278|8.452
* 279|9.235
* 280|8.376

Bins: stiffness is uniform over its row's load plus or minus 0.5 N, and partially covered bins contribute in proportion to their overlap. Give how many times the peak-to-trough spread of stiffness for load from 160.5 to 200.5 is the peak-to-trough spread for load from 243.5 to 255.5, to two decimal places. 1.28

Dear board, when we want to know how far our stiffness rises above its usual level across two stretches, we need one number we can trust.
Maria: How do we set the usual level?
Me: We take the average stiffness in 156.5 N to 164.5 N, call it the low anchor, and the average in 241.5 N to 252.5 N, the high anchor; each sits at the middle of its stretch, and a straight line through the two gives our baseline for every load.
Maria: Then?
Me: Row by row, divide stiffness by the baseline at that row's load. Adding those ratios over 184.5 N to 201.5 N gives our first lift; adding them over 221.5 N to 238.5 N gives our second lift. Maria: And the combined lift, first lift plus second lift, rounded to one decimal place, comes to 31.8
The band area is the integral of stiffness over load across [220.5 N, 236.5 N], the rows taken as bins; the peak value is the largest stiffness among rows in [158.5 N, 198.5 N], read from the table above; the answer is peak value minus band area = -76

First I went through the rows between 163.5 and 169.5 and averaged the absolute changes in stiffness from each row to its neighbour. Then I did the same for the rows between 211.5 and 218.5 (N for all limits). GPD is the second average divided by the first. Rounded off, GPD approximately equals 4.2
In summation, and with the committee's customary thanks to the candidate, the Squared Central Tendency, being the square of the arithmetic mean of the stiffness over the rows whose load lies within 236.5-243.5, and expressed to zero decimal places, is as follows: 34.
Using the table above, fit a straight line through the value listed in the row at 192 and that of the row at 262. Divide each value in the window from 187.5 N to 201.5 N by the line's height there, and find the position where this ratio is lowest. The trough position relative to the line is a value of 200 N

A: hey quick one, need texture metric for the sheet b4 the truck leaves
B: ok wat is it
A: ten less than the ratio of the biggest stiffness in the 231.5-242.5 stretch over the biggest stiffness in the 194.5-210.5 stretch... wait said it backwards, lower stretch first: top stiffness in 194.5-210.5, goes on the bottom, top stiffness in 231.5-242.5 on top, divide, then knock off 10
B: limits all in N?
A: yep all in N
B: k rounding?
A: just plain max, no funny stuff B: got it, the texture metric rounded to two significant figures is -8.8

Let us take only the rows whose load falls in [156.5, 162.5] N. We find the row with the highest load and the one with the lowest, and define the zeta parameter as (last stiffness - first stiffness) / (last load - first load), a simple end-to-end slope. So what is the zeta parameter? -0.2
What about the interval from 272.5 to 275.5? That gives 0.5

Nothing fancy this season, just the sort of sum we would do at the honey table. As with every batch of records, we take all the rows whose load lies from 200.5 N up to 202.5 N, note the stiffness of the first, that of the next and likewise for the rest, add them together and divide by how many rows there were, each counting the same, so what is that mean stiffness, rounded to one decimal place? 4.2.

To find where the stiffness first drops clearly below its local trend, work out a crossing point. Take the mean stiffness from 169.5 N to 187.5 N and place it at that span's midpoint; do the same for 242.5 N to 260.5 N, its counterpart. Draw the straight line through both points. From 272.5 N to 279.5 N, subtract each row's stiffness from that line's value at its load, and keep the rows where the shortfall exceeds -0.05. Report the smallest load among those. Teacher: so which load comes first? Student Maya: 273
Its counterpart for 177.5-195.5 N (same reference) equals 186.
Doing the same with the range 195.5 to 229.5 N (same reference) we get 199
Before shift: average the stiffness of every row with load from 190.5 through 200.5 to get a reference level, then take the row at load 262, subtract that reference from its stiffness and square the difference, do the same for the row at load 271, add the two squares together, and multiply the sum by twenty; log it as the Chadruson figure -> 500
